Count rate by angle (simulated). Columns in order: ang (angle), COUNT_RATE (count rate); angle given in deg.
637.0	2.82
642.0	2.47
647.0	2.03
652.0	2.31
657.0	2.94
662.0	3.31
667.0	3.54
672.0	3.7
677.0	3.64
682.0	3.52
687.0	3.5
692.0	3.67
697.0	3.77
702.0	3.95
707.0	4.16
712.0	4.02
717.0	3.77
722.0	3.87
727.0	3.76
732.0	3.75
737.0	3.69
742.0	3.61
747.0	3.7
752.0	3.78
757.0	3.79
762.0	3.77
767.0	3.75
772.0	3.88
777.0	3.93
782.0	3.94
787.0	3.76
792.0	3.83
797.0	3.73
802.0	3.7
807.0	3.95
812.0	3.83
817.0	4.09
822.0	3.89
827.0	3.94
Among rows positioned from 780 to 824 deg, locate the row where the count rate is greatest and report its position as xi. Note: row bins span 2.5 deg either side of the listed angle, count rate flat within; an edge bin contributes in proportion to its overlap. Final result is 817.0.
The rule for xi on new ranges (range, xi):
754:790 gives 782.0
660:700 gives 697.0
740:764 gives 757.0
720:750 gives 722.0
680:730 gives 707.0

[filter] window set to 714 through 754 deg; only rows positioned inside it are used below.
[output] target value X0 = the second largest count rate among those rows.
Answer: 3.78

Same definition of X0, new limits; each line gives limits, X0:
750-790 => 3.93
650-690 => 3.64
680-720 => 4.02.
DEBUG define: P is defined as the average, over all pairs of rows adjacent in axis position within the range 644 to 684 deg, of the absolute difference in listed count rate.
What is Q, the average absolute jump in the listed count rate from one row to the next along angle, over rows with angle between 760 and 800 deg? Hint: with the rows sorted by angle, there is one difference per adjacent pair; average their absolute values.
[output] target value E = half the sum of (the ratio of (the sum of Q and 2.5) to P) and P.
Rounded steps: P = 0.264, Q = 0.08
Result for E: 5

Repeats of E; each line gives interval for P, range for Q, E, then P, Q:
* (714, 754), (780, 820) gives 18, 0.076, 0.14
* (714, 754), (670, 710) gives 17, 0.076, 0.12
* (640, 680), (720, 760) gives 4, 0.310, 0.06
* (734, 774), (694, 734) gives 22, 0.061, 0.14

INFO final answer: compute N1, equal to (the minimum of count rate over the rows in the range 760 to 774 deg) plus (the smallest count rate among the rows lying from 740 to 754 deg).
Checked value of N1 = 7.36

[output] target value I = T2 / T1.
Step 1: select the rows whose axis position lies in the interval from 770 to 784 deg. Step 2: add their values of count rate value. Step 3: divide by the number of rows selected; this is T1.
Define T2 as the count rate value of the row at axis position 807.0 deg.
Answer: 1.01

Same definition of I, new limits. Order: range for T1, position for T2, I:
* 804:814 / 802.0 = 0.95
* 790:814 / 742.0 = 0.95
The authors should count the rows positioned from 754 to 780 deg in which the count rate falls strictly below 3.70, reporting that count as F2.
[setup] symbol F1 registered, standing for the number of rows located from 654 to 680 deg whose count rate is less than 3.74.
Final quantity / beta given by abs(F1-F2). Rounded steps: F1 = 5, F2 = 0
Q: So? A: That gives 5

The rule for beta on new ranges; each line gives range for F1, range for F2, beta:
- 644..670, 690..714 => 4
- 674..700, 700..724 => 4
